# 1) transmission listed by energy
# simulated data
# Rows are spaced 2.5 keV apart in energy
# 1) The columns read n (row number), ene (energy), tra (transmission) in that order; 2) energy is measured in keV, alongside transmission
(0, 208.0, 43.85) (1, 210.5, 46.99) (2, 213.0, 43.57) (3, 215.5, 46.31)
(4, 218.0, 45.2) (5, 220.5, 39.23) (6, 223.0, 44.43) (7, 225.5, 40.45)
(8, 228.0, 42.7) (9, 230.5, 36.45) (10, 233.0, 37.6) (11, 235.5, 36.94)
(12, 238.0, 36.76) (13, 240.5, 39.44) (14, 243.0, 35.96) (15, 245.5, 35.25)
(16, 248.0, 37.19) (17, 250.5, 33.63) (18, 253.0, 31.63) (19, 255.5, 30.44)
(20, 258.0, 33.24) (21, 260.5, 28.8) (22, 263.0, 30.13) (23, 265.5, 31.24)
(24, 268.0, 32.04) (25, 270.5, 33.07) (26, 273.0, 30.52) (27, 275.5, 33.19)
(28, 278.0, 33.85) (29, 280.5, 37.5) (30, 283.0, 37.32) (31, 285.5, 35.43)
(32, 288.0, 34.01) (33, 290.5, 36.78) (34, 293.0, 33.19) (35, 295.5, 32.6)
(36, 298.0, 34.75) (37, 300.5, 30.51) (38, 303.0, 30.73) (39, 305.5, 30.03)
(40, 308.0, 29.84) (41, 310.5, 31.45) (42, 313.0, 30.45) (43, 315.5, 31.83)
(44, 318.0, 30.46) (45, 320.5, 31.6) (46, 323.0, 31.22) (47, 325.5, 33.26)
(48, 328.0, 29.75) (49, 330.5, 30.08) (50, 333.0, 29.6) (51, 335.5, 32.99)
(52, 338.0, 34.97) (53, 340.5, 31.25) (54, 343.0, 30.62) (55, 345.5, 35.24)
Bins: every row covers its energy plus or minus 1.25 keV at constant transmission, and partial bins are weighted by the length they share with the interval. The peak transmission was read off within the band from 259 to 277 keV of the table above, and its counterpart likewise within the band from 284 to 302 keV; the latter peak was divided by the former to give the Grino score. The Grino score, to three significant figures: 1.11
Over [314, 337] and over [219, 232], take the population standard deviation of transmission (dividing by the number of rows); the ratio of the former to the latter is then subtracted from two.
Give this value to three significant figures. 1.54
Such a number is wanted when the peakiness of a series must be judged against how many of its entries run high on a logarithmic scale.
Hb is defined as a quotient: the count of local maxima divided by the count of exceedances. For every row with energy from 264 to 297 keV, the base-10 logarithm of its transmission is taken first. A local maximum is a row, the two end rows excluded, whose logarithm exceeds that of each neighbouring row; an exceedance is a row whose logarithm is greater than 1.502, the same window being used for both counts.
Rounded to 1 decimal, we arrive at 0.3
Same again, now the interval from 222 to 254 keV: 0.3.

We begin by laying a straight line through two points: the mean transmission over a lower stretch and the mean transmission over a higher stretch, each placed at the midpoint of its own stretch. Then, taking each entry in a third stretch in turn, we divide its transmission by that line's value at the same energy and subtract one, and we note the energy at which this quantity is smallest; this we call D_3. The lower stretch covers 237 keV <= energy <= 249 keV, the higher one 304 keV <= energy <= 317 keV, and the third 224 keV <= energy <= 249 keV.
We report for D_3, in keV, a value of 230.5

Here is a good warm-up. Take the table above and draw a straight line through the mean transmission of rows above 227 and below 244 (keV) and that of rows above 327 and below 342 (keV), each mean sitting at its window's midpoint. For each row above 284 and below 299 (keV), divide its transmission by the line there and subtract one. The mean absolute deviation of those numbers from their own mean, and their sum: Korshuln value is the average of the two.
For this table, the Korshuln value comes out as 0.03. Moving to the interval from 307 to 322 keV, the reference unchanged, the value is -0.16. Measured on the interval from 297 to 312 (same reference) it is -0.18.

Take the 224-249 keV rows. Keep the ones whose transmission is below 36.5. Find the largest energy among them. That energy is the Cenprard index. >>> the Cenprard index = 245.5 keV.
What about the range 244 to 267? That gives 265.5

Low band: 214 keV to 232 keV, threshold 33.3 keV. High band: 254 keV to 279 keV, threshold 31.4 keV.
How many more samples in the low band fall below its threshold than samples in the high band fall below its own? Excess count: -5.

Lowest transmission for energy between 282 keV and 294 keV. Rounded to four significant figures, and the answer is 33.19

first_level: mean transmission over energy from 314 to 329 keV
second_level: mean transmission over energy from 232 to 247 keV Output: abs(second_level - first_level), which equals 5.6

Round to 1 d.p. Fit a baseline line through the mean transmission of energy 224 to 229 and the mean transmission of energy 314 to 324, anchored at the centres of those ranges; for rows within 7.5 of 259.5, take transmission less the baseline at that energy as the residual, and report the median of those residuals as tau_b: -7.2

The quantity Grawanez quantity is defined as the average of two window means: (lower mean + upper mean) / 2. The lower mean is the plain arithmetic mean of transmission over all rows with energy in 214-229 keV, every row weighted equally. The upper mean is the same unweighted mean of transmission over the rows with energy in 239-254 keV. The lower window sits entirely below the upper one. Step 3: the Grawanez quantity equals 39.3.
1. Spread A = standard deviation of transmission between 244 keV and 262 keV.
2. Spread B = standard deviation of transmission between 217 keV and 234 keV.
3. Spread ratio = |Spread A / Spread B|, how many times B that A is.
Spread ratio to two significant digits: 0.85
